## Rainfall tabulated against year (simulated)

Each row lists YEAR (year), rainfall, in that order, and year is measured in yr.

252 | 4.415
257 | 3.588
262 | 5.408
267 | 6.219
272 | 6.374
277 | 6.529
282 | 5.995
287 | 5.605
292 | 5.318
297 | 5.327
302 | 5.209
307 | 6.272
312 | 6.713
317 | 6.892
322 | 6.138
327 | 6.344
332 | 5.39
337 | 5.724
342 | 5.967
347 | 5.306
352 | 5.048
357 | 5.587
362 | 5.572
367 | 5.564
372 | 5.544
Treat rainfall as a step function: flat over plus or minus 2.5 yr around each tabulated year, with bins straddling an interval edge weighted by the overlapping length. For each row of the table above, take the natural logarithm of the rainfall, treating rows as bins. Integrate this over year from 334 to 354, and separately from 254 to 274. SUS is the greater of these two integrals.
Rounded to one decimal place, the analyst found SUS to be 34.1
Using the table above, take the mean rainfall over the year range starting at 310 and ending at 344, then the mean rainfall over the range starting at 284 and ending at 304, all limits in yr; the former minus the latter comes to 0.8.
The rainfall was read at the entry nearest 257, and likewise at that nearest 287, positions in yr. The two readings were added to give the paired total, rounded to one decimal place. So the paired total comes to 9.2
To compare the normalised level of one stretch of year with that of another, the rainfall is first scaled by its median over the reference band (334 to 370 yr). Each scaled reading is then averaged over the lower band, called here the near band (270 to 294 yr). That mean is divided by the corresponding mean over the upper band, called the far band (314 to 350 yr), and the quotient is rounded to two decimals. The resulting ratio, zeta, 1.00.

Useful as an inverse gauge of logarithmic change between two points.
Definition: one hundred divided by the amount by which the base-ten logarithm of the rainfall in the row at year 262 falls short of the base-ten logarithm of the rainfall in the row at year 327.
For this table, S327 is 1442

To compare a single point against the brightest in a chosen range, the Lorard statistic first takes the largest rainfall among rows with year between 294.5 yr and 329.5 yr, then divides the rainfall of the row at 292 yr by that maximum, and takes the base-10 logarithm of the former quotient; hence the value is -0.11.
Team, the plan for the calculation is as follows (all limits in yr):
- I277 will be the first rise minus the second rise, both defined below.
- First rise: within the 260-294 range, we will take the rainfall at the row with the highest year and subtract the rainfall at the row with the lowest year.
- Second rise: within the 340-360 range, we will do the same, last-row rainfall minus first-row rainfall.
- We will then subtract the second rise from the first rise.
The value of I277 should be 0.3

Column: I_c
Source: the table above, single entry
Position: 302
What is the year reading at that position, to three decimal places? 5.209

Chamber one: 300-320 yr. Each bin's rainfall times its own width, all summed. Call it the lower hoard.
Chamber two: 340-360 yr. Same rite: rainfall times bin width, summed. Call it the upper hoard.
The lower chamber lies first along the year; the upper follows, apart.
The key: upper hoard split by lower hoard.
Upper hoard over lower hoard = 0.87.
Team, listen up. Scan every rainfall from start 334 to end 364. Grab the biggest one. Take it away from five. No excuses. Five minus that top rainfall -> -0.97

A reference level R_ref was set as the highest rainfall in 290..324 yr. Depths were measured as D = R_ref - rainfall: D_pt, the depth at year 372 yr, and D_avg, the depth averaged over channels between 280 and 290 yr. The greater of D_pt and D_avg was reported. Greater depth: 1.35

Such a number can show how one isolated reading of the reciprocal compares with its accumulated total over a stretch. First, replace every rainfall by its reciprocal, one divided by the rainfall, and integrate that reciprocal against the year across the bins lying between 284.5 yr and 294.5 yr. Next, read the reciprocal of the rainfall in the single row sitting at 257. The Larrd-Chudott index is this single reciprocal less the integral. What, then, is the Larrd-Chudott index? -1.6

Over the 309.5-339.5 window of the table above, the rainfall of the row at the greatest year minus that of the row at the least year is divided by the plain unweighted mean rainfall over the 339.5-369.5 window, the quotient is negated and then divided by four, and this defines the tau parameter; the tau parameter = 0.04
